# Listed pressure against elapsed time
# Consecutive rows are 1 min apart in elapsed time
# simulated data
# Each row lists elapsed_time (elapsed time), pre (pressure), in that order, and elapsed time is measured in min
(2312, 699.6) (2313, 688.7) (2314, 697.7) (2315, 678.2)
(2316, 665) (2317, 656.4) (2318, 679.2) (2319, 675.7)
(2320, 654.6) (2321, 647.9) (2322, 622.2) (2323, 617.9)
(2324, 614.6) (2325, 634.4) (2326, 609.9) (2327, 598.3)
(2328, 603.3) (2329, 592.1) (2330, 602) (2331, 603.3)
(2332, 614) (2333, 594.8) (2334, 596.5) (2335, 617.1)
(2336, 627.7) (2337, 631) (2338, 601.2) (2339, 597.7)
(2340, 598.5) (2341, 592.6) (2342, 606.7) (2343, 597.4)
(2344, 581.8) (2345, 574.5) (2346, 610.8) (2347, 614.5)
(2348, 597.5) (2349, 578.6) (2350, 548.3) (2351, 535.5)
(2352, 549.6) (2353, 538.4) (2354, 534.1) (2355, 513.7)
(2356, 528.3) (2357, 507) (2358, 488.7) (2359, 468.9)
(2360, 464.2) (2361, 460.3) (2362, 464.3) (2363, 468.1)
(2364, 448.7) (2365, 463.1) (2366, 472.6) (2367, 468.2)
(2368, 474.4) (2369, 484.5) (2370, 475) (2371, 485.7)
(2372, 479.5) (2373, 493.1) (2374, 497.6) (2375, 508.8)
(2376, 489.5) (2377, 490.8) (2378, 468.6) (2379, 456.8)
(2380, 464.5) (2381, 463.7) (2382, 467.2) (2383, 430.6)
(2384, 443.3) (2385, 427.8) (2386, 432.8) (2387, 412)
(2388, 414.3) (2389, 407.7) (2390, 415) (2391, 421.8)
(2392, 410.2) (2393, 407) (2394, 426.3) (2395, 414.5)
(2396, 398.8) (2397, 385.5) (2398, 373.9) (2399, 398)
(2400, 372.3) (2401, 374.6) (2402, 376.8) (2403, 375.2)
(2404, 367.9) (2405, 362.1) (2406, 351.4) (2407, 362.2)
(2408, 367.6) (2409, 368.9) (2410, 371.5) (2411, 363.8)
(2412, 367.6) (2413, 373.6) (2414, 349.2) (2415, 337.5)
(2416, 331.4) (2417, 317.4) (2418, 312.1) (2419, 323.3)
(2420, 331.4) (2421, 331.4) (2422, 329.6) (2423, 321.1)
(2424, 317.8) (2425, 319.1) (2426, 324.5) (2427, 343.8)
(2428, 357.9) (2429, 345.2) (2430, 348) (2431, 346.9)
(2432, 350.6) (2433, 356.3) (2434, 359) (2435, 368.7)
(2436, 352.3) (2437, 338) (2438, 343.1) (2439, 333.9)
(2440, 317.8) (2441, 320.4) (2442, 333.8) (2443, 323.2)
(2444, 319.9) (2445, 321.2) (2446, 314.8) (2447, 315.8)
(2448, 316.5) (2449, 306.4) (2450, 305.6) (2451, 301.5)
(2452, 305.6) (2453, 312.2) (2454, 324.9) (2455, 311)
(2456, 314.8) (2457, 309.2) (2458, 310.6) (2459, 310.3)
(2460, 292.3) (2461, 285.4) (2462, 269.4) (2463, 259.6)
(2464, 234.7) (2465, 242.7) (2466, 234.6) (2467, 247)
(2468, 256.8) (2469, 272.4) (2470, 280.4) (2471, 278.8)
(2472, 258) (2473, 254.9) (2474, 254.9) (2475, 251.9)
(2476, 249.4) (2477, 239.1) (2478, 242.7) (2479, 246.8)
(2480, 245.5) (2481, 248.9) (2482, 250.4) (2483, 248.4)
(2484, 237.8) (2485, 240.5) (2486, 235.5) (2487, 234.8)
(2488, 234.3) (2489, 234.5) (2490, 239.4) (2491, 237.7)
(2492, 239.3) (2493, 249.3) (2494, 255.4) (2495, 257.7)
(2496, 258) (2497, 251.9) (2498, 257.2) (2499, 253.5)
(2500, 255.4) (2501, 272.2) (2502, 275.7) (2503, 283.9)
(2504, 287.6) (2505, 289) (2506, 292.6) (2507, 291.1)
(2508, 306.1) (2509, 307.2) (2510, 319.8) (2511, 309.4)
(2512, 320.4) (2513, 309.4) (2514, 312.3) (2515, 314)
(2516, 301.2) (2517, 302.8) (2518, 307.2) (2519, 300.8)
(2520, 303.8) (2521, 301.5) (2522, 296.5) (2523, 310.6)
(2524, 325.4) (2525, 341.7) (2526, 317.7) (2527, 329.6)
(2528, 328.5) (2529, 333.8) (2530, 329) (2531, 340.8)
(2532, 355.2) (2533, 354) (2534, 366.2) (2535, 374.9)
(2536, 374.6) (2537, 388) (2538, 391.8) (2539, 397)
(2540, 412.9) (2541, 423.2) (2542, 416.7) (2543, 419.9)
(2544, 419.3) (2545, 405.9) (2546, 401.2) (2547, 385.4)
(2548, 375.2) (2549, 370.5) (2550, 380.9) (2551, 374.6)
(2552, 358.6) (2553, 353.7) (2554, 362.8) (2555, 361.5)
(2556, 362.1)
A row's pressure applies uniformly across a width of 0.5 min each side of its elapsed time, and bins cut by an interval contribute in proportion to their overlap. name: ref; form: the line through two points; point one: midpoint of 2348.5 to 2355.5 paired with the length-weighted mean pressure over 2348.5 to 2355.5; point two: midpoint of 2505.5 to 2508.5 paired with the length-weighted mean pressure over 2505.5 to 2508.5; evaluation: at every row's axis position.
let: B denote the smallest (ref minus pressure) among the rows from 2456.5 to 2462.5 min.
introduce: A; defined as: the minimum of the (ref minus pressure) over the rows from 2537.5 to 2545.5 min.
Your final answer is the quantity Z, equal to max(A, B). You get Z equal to 62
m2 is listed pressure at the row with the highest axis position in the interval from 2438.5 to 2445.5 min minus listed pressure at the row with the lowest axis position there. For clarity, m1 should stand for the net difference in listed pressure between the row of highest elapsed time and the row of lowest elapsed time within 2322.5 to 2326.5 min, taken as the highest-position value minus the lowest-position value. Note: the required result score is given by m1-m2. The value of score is 5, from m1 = -8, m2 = -13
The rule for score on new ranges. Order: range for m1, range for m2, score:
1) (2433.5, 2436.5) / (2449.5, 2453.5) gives -13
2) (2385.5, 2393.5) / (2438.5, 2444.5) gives -12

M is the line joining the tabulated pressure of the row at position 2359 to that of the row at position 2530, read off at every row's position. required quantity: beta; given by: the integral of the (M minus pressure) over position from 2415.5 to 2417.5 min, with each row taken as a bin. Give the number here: 195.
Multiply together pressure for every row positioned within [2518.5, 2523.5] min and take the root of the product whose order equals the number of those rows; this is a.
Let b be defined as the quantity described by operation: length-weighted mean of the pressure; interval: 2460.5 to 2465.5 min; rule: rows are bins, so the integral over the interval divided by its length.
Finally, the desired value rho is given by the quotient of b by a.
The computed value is 0.9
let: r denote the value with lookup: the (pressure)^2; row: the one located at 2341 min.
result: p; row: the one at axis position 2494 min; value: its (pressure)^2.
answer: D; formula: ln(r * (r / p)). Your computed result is 14.5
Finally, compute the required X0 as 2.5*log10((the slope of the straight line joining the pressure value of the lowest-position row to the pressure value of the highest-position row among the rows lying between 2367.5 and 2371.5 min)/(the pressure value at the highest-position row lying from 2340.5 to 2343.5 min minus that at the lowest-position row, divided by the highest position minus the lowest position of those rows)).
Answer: 0.5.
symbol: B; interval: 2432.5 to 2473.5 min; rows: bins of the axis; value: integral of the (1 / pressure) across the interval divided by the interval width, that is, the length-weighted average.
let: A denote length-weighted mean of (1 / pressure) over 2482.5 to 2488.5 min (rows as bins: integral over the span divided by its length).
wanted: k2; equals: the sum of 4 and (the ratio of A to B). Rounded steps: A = 0.0042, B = 0.0033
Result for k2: 5.3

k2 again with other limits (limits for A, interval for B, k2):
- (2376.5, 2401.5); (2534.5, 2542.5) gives 4.9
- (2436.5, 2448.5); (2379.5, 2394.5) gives 5.3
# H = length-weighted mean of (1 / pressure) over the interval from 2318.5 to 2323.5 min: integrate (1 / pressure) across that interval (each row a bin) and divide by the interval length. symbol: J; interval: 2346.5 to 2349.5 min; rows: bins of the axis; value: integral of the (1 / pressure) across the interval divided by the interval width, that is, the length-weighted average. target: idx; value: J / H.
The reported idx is 1.1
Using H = 0.0016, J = 0.0017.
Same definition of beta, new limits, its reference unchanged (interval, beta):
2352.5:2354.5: -126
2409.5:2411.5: 118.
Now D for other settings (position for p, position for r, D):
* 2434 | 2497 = 10.3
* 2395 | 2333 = 13.5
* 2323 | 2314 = 13.3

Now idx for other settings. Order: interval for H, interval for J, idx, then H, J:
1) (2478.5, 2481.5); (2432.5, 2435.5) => 0.7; 0.0040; 0.0028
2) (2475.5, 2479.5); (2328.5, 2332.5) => 0.4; 0.0041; 0.0017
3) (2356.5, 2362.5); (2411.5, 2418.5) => 1.4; 0.0021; 0.0029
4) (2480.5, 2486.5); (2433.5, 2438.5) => 0.7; 0.0041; 0.0028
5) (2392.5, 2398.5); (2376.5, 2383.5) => 0.9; 0.0025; 0.0022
